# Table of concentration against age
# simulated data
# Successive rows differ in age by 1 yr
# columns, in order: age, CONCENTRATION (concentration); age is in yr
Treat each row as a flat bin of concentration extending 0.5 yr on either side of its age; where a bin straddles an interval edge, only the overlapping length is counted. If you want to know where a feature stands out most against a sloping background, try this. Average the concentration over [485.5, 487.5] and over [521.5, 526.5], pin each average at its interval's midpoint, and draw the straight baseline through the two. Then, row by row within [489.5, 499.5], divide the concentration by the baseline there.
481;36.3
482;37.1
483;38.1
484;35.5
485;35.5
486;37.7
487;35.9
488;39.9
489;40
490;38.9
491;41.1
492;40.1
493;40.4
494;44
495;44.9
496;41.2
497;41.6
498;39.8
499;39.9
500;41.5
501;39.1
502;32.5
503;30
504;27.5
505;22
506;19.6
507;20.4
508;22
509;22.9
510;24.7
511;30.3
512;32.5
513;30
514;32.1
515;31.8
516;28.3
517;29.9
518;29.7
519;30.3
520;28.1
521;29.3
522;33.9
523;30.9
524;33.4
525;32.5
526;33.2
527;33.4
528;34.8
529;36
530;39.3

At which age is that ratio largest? 495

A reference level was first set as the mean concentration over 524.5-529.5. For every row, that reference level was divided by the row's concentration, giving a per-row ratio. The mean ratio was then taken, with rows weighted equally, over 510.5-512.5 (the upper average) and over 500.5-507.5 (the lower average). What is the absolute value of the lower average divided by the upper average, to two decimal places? 1.22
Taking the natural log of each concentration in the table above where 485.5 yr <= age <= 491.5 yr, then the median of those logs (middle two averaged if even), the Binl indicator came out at 3.7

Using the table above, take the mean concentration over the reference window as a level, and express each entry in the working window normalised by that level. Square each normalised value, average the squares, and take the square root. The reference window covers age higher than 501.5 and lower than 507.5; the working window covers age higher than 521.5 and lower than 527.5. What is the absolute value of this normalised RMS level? 1.30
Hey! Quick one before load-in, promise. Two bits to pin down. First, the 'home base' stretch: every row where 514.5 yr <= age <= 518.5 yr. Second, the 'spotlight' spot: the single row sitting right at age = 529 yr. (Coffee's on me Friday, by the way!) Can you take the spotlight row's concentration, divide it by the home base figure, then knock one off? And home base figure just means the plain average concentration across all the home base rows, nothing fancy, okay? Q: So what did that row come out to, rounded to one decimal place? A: 0.2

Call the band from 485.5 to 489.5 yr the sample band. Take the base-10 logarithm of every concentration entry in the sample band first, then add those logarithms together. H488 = 6.33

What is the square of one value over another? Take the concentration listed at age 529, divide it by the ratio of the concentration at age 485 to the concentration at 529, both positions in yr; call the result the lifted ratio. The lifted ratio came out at 37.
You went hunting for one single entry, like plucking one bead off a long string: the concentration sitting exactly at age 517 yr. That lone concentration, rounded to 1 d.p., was 29.9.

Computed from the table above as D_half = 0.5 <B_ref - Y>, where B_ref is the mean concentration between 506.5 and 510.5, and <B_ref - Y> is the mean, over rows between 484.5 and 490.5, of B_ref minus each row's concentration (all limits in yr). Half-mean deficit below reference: -7.7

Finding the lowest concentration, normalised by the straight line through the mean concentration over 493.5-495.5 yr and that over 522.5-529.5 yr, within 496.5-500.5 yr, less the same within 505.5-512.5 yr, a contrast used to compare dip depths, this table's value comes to 0.44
